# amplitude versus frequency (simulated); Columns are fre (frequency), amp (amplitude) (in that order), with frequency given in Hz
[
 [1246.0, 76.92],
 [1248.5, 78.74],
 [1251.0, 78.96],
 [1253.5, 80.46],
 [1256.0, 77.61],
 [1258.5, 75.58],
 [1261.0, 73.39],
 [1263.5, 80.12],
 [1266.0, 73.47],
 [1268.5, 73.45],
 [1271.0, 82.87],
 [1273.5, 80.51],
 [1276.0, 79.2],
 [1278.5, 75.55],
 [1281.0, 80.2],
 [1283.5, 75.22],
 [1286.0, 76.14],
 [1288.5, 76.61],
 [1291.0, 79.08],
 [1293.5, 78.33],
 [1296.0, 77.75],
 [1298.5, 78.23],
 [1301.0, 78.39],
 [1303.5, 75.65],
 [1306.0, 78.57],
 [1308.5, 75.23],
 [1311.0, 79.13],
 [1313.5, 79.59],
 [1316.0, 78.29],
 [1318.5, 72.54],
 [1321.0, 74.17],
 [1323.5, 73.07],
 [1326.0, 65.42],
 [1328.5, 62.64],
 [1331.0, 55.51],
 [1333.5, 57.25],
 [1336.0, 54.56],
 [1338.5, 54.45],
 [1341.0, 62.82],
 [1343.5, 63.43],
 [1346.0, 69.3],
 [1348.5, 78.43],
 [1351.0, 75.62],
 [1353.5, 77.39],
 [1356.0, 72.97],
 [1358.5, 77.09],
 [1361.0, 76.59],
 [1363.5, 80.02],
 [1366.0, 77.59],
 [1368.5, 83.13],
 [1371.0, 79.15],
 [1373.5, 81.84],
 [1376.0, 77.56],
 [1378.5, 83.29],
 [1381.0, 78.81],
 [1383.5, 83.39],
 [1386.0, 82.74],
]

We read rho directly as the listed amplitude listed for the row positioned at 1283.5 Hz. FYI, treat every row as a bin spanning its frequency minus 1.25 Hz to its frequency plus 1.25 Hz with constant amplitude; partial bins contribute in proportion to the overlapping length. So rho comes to 75.22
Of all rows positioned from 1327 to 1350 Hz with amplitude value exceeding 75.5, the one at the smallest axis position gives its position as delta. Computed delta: 1348.5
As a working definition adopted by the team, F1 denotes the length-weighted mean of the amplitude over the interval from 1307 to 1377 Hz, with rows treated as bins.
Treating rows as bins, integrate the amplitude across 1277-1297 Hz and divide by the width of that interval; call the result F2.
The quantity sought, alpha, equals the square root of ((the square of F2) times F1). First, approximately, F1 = 72.0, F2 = 77.4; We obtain 656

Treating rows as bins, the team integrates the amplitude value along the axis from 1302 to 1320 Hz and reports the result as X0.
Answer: 1386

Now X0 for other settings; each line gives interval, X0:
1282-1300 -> 1393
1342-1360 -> 1320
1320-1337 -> 1074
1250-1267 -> 1311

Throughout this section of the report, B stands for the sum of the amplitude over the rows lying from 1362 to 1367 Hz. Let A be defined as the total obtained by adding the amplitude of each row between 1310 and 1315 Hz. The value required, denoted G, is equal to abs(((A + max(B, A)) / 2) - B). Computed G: 1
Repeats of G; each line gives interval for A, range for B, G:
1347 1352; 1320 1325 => 7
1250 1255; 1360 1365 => 3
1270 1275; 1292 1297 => 7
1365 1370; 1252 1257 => 3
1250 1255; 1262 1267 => 6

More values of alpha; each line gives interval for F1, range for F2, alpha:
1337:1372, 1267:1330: 652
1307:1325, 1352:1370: 678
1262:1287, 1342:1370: 665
